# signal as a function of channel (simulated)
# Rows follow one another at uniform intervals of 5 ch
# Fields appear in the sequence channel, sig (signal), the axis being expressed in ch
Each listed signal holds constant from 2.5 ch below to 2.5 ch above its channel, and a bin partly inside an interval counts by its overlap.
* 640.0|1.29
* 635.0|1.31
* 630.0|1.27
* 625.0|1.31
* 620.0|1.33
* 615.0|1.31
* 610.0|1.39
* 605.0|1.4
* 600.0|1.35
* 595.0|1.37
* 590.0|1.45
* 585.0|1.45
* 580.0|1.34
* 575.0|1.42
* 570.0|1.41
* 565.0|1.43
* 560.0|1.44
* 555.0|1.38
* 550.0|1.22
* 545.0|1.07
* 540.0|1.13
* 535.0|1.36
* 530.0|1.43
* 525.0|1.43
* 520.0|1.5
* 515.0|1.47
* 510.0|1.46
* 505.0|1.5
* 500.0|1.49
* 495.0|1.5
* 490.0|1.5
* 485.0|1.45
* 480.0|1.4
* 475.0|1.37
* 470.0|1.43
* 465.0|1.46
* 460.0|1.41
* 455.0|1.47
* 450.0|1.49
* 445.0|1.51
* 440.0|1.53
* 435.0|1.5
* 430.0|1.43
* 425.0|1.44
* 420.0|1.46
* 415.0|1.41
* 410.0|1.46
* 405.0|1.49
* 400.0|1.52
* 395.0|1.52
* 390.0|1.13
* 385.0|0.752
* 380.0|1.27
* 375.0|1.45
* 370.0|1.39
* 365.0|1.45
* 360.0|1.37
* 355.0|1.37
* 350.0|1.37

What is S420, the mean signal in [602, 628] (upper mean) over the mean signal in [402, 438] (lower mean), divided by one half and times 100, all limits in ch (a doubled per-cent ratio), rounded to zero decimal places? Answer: 185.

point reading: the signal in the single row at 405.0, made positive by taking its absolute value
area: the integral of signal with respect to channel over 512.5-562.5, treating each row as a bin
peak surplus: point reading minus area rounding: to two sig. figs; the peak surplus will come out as -66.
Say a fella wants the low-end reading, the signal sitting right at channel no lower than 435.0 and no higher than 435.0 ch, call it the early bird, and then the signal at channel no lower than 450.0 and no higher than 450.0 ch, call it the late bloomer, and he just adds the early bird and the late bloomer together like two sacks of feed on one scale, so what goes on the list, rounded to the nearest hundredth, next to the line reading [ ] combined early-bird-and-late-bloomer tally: 2.99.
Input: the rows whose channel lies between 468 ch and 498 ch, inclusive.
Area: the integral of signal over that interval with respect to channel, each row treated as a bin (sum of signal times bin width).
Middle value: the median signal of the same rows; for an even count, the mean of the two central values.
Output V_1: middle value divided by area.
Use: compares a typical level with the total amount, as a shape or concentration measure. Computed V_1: 0.0333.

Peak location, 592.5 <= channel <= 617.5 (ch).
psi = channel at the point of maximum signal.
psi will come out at 605.0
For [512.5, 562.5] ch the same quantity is 520.0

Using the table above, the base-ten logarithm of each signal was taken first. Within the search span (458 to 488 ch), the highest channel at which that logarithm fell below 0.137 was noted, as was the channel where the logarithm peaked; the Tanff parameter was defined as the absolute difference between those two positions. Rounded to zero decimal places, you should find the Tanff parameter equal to 10 ch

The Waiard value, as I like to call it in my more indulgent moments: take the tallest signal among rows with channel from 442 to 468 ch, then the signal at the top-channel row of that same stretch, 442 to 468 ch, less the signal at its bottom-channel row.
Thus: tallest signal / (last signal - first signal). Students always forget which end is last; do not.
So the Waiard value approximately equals -30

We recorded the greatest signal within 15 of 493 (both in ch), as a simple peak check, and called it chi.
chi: 1.5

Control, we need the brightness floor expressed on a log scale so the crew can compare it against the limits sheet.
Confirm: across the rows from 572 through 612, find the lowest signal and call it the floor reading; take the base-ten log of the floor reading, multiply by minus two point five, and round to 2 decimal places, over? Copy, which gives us -0.32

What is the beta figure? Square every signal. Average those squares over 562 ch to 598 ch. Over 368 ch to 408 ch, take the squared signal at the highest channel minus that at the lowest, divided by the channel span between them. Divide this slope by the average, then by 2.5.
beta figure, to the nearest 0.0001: 0.0017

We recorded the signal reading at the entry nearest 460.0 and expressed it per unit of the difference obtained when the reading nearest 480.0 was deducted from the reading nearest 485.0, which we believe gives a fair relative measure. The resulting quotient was 28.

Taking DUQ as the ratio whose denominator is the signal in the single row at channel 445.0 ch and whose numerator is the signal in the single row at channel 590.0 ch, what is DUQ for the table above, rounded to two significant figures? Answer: 0.96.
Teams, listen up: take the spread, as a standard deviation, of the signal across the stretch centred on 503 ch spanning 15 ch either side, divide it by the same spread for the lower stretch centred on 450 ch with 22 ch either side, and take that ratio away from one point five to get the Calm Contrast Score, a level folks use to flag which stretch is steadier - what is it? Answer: 1.1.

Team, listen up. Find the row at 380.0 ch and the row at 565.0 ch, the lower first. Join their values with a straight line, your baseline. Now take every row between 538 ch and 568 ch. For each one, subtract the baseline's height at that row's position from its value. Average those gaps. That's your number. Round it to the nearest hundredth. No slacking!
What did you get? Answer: -0.14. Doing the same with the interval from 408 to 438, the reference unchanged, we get 0.14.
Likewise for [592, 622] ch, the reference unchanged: -0.11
